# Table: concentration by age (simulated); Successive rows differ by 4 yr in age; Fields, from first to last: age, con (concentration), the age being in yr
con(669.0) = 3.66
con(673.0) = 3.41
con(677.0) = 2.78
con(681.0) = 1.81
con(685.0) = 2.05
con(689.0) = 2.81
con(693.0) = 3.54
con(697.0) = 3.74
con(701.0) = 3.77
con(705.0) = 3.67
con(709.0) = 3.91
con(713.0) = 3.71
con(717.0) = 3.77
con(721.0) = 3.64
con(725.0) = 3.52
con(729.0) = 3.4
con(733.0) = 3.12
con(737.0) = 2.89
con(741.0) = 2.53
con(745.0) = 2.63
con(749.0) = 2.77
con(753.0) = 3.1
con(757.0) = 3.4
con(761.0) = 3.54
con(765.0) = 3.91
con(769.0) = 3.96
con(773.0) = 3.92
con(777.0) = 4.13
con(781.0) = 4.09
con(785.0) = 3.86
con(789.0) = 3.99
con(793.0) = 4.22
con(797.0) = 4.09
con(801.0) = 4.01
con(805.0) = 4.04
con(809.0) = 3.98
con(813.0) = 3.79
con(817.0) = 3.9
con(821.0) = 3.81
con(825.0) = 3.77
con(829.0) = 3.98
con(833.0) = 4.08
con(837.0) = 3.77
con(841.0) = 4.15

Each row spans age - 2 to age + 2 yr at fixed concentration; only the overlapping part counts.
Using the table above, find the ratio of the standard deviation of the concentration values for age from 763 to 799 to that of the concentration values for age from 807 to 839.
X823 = 1.0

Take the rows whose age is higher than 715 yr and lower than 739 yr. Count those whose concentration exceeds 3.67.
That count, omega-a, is 1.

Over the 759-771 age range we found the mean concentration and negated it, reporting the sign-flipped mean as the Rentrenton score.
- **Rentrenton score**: -3.80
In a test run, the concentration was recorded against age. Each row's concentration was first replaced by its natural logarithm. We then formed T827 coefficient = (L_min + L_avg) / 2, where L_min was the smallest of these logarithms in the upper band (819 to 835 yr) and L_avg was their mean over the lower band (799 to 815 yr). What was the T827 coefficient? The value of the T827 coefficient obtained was 1.35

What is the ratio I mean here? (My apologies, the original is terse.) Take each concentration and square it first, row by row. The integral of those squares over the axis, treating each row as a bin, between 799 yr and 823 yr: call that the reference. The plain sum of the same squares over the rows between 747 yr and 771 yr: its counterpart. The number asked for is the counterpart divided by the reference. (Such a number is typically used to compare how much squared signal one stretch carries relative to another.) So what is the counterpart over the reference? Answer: 0.20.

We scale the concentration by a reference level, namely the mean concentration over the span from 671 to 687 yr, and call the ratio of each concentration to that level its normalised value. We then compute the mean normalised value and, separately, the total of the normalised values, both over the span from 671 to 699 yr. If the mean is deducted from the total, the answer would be 6.9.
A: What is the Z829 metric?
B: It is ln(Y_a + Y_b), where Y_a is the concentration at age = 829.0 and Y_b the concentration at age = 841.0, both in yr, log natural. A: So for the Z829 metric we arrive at 2.10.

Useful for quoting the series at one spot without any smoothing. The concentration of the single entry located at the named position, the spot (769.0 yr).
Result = 3.96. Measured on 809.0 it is 3.98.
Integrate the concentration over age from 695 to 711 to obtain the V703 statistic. 60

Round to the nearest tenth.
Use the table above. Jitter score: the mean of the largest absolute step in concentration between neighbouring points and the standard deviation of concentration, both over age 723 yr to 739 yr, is 0.3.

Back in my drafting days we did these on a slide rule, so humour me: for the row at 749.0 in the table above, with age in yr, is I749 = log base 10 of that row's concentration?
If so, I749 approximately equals 0.44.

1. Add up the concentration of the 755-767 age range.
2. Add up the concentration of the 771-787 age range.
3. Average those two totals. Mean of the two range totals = 13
